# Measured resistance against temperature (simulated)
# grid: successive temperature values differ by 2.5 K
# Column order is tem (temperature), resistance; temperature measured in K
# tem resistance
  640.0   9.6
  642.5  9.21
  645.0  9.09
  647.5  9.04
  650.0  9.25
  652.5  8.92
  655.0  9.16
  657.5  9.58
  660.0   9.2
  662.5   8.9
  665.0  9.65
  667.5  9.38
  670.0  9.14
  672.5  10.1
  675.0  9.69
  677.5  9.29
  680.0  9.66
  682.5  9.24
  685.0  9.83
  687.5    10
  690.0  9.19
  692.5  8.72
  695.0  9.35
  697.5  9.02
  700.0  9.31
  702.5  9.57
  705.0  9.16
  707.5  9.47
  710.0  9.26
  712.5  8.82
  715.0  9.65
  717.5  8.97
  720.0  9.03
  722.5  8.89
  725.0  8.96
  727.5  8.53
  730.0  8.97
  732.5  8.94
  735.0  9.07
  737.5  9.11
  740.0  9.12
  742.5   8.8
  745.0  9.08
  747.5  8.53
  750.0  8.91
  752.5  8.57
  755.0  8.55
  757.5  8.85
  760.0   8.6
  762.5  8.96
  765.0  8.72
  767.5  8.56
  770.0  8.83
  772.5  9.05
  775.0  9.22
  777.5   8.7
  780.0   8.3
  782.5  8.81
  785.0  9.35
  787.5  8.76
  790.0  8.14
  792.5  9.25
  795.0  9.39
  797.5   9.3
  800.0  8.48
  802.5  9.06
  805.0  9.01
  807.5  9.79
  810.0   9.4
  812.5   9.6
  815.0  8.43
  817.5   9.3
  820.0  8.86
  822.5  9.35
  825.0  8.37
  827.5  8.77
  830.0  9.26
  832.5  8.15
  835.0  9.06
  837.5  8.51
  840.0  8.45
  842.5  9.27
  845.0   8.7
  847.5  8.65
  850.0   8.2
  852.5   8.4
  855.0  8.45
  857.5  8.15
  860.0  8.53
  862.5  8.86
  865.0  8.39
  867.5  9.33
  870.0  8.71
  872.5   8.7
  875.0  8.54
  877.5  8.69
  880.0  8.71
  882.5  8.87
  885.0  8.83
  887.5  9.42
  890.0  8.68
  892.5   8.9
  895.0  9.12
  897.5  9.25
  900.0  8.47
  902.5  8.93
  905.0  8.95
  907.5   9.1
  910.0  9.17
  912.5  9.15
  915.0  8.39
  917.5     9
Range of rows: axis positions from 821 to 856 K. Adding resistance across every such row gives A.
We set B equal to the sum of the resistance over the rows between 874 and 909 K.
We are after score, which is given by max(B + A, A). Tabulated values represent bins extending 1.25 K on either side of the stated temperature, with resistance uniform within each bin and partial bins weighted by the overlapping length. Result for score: 246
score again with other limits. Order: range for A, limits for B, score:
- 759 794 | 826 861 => 244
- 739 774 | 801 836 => 250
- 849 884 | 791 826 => 248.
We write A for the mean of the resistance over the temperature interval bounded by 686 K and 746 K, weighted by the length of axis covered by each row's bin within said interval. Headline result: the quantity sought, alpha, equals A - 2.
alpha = 7.13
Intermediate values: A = 9.13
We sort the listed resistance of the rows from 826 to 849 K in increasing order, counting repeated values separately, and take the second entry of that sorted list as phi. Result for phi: 8.45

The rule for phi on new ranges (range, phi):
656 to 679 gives 9.14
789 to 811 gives 8.48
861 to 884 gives 8.54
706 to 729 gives 8.82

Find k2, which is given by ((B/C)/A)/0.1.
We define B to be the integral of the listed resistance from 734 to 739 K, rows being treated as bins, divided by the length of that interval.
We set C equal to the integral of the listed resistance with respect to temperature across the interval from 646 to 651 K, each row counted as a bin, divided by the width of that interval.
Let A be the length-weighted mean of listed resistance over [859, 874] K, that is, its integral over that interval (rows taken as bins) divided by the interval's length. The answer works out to 1.14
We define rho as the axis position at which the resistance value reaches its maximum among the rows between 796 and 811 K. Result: 807.5 K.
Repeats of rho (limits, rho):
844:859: 845.0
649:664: 657.5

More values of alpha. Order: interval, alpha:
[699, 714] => 7.27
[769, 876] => 6.83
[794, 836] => 7.03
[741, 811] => 6.89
